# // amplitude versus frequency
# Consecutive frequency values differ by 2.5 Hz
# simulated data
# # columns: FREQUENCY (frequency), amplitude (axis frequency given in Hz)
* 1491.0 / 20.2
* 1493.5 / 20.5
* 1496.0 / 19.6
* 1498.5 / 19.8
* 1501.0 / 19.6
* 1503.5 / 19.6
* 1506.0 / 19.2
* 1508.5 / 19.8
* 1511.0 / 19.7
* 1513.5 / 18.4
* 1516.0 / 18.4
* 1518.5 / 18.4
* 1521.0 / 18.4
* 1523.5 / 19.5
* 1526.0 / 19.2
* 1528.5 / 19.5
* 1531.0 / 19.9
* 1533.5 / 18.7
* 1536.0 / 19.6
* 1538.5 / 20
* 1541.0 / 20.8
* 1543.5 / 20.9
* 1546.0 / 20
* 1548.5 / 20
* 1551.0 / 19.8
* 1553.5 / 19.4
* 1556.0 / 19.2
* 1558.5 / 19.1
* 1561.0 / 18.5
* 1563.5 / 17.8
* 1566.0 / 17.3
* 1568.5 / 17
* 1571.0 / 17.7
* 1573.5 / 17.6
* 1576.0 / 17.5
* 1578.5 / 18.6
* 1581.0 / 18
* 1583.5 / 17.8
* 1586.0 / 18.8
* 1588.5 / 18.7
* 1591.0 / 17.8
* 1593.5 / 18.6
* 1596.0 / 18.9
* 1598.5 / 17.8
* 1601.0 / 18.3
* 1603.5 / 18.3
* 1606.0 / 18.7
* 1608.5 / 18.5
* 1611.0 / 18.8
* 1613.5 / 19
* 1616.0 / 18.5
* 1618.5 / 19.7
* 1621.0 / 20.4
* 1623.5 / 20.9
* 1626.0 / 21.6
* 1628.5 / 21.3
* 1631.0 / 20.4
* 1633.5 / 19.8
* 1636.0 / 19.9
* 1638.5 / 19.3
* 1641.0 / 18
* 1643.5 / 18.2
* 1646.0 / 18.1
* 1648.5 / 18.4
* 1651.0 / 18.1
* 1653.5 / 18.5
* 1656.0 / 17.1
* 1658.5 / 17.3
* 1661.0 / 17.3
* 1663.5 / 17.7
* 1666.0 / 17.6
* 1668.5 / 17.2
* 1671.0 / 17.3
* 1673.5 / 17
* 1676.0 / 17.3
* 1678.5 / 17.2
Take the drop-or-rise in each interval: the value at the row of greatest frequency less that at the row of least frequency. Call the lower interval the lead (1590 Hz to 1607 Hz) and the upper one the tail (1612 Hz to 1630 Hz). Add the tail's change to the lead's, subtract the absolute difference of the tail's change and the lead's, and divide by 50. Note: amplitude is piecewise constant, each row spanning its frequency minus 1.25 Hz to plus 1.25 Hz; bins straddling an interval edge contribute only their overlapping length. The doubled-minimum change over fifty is 0.036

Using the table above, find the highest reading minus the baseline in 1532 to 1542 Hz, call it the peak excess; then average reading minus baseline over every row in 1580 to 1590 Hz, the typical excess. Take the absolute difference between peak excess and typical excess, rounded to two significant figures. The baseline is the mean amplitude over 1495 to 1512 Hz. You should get 2.5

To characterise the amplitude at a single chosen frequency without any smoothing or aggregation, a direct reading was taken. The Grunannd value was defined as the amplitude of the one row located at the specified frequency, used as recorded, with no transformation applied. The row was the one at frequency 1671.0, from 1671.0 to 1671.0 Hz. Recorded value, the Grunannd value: 17.3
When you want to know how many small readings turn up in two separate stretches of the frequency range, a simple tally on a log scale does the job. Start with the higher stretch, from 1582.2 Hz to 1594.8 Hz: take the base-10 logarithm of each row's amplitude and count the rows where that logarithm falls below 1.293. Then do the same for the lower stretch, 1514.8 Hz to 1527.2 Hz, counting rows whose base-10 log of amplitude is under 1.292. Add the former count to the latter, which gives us 10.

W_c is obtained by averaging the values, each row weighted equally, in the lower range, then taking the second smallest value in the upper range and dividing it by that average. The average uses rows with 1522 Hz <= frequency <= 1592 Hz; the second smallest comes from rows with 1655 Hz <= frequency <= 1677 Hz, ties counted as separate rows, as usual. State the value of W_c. 0.906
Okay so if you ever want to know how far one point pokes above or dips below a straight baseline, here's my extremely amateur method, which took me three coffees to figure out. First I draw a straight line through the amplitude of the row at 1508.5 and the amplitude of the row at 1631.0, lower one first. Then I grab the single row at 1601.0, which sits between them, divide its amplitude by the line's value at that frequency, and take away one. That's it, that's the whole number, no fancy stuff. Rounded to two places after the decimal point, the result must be -0.10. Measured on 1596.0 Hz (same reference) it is -0.07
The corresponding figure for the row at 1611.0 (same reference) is -0.07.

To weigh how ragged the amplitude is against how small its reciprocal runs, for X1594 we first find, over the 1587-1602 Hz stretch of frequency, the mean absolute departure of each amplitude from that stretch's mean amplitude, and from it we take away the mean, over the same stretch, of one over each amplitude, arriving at 0.33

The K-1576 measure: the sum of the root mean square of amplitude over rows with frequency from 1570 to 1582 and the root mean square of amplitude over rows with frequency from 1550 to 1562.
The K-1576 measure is 37.1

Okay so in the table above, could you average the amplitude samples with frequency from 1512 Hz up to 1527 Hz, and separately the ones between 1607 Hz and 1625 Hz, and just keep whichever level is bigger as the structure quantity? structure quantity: 19.4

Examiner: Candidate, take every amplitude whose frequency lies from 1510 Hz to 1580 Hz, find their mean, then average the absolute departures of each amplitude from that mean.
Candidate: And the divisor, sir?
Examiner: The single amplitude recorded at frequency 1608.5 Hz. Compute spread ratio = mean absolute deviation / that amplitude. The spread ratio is 0.047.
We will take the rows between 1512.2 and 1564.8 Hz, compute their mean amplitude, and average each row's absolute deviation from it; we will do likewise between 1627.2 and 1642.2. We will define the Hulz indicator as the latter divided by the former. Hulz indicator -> 1.1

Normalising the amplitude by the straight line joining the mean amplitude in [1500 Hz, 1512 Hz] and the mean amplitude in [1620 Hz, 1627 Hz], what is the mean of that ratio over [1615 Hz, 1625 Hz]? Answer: 0.95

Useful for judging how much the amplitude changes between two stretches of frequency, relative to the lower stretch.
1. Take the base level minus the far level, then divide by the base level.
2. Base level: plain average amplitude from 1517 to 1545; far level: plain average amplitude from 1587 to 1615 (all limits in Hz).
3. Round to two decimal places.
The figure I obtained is 0.05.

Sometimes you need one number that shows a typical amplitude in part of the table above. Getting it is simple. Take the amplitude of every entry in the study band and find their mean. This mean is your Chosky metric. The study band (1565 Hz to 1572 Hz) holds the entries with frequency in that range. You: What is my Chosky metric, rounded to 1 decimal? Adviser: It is 17.3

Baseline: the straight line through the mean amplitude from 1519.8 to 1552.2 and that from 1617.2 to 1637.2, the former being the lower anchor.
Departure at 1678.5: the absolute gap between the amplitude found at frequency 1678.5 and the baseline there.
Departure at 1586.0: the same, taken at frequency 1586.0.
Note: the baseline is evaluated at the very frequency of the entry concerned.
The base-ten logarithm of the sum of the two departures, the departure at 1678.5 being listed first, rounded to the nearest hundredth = 0.71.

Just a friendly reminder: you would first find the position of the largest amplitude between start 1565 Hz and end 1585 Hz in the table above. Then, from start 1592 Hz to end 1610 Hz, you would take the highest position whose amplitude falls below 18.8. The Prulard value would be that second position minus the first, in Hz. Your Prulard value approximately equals 30.0 Hz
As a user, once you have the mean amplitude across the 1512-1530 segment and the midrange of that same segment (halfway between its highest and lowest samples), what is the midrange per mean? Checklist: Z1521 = 1.01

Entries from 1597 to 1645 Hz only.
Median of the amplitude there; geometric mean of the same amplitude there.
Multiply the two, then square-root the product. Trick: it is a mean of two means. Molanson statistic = 19.2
